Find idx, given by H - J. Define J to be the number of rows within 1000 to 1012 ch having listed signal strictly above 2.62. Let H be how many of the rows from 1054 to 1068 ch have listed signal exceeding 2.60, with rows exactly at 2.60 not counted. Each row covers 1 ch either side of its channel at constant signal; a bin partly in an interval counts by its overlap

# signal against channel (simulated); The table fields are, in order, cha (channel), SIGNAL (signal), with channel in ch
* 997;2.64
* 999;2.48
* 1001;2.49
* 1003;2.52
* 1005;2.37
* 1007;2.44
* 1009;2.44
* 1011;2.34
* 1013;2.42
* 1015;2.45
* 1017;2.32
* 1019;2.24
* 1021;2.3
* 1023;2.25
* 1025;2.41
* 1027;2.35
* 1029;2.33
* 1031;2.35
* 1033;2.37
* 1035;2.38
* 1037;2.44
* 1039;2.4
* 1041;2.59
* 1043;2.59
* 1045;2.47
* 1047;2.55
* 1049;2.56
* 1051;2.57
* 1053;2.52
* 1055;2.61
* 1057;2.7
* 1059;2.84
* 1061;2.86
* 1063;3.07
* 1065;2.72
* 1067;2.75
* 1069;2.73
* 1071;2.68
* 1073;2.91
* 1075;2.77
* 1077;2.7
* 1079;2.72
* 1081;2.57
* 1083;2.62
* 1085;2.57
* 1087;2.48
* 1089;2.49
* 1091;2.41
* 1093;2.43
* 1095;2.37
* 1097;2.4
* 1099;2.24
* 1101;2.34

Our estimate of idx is 7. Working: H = 7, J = 0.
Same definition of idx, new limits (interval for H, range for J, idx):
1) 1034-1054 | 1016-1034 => 0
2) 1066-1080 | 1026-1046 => 7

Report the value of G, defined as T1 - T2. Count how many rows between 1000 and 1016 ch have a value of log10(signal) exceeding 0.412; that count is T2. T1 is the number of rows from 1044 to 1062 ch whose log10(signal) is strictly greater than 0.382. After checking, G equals 9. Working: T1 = 9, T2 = 0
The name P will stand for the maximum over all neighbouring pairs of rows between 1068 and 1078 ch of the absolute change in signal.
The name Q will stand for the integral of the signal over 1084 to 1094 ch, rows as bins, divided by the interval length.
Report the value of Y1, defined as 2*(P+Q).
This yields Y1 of 5.41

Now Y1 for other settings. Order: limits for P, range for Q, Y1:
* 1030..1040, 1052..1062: 5.53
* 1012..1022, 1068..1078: 5.78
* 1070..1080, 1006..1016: 5.30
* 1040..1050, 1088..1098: 5.08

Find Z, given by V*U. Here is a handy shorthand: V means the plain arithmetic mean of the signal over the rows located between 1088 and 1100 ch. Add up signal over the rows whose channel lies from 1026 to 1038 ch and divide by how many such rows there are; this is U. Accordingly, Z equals 5.7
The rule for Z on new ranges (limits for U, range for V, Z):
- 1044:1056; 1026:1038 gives 6.0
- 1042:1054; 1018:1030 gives 5.9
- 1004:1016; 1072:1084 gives 6.5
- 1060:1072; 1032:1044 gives 6.9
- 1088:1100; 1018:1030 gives 5.5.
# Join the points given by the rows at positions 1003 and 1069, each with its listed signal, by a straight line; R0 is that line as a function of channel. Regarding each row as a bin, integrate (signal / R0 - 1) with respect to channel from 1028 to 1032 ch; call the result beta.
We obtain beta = -0.41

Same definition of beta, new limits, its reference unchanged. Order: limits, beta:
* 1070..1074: 0.08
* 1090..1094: -0.55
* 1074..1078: -0.03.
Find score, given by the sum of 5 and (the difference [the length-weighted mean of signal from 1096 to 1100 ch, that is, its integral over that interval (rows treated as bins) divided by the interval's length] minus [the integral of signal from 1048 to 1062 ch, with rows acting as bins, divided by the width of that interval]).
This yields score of 4.65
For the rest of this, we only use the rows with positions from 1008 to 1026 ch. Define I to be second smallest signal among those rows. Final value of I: 2.25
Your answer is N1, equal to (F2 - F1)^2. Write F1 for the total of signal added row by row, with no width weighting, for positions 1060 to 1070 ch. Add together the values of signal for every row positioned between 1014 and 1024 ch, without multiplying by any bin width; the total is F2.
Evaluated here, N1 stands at 6.6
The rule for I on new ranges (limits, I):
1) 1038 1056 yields 2.47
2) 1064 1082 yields 2.68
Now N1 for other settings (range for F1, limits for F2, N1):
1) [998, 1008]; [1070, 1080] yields 2.2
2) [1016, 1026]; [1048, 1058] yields 2.1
